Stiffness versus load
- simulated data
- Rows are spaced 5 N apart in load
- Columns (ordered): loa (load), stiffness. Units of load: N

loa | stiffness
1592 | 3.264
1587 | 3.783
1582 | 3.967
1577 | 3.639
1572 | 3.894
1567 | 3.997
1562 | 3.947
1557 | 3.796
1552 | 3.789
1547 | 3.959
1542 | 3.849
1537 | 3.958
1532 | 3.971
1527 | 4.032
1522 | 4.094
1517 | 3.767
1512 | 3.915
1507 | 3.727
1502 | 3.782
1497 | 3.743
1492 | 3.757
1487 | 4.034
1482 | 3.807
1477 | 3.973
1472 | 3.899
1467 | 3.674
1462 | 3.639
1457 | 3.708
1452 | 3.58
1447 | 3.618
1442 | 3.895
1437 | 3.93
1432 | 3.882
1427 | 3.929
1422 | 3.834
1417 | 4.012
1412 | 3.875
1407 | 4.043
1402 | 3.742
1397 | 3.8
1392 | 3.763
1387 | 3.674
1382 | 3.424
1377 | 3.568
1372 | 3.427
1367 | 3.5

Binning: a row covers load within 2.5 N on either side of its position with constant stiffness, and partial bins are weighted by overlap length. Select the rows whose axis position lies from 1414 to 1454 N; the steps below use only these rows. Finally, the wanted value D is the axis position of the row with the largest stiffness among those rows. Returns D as 1417 N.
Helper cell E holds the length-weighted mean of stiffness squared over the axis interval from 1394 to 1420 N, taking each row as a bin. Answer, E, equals 15.2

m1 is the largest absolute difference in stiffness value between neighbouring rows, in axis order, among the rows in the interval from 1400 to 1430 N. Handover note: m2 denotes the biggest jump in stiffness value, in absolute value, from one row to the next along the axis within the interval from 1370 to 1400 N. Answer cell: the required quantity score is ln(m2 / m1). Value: -0.19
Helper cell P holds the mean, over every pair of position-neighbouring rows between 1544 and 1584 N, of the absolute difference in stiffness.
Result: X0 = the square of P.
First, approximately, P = 0.15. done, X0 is 0.023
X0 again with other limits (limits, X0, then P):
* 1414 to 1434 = 0.011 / 0.11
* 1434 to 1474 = 0.013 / 0.12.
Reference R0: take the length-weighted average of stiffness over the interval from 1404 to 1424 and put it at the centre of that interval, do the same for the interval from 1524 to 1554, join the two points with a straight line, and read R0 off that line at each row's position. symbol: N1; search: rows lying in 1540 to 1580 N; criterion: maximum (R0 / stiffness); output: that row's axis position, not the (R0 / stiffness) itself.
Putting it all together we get 1577 N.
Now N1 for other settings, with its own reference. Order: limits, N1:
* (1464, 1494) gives 1467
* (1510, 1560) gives 1517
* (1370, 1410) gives 1382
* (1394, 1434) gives 1402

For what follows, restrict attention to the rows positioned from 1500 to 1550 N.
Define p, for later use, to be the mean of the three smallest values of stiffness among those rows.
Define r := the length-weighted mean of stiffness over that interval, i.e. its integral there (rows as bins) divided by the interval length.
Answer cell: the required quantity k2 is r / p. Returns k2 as 1.04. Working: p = 3.76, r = 3.91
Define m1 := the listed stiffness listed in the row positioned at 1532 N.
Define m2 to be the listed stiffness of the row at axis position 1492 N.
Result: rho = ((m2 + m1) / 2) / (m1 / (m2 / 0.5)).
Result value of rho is 7.31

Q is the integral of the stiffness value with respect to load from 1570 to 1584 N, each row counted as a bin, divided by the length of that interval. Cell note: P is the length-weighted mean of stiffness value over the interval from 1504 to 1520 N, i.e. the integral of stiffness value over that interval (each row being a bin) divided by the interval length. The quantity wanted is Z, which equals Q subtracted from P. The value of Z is -0.01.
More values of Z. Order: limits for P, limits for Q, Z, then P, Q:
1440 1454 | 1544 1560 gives -0.16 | 3.69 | 3.85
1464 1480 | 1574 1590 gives 0.06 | 3.84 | 3.78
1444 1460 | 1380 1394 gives 0.02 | 3.64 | 3.62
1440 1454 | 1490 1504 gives -0.07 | 3.69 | 3.76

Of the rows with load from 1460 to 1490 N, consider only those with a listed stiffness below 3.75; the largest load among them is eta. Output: 1467 N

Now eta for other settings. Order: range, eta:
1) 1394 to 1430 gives 1402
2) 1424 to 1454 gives 1452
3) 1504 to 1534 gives 1507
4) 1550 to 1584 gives 1577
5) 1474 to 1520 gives 1507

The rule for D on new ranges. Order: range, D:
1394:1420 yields 1407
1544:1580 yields 1567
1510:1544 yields 1522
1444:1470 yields 1457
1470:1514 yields 1487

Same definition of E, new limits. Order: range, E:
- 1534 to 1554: 15.2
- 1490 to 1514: 14.3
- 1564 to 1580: 14.8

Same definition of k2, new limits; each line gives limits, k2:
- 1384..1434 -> 1.03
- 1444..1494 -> 1.04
